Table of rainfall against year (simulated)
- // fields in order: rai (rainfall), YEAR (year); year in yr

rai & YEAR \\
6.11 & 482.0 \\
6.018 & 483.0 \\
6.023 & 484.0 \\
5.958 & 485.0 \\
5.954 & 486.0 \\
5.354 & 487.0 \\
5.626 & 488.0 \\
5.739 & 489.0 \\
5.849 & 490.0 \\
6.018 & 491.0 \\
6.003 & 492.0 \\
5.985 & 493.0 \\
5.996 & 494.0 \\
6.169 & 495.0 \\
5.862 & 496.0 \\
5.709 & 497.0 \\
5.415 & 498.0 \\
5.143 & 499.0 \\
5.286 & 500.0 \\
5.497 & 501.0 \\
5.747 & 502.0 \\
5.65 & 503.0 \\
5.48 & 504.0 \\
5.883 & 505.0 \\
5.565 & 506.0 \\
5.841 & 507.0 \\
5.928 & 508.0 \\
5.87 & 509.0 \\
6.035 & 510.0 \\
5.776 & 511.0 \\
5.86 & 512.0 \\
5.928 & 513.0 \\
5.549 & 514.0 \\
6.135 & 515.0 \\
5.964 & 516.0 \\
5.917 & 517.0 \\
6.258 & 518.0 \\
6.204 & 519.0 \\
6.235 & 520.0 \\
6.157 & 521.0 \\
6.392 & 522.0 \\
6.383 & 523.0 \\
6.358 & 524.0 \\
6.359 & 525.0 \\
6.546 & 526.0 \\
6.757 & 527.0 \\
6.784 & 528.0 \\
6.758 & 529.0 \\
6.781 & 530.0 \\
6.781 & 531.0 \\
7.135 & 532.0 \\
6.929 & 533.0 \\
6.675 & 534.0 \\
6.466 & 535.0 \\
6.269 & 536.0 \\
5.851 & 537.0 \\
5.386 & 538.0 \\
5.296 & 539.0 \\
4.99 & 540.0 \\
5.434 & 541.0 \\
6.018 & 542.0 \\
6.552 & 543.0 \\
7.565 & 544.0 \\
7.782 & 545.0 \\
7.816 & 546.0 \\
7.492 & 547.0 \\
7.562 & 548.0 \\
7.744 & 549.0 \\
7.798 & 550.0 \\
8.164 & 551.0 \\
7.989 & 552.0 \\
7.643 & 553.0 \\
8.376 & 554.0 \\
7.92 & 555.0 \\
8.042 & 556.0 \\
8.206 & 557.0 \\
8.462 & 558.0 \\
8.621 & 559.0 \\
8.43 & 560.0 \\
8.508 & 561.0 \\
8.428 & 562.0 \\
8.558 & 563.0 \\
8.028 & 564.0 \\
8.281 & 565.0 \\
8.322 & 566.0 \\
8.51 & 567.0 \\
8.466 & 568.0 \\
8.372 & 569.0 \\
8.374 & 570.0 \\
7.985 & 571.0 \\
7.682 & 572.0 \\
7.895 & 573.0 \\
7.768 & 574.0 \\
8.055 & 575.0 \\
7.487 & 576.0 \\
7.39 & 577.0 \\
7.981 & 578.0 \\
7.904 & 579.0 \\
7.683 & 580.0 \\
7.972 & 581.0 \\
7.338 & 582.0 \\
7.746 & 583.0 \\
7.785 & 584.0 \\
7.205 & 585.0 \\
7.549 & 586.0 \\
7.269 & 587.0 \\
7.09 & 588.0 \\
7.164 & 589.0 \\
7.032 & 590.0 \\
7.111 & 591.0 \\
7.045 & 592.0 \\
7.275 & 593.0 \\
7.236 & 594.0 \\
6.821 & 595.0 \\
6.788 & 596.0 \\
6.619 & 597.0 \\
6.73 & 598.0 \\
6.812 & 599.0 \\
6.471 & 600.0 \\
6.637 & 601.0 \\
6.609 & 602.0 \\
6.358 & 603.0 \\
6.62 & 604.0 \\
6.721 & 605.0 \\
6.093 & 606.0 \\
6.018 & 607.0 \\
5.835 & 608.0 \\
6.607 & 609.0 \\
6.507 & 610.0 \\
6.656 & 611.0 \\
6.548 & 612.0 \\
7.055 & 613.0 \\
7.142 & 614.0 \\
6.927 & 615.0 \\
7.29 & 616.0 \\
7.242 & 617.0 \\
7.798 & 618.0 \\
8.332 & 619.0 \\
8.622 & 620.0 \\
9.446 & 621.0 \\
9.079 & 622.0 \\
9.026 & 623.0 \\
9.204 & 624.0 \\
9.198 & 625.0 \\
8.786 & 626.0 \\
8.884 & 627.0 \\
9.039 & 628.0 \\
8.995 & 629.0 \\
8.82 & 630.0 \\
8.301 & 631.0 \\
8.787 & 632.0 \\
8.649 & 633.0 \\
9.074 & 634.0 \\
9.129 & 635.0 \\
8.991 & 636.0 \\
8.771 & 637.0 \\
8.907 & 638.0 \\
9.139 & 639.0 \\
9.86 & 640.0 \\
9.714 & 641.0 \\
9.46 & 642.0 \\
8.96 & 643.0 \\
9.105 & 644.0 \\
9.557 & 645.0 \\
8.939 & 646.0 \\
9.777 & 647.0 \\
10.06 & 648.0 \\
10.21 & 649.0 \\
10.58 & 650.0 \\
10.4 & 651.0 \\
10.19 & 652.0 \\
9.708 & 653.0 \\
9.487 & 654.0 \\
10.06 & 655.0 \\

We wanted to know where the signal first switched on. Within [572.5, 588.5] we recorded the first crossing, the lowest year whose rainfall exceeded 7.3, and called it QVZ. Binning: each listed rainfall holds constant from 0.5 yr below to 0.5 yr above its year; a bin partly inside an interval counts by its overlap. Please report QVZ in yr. 573.0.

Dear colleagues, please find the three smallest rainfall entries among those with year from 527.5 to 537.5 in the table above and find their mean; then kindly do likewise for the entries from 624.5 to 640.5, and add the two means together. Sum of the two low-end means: 14.8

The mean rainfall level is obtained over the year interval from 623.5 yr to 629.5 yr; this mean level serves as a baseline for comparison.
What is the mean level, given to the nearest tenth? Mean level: 9.0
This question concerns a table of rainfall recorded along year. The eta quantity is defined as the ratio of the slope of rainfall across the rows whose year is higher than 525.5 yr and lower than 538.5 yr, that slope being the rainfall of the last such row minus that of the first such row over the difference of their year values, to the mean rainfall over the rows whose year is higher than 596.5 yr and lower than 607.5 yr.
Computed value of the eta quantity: -0.015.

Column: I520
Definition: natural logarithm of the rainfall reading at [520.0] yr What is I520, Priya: 1.83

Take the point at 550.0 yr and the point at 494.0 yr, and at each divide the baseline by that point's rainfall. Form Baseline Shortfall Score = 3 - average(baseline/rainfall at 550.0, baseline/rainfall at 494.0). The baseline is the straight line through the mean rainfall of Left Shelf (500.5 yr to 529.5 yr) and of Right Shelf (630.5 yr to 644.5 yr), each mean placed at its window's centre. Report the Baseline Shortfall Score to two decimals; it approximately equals 2.09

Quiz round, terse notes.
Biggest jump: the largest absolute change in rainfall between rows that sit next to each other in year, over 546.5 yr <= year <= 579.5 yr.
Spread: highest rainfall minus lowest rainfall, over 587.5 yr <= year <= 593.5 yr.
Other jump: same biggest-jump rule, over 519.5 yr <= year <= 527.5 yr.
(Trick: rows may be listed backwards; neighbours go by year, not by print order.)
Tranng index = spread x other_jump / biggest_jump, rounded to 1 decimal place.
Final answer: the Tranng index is 0.1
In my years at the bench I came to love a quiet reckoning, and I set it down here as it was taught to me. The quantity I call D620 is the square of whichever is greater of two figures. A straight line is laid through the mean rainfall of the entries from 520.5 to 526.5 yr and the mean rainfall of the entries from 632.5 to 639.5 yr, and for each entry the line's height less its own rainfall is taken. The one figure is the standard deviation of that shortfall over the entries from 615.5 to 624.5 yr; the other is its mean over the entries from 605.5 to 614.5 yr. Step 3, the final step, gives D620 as 3.5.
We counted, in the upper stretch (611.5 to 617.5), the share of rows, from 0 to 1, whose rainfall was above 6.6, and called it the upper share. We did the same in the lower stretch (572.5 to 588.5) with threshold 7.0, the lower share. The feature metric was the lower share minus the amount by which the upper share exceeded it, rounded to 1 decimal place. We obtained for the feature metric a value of 1.2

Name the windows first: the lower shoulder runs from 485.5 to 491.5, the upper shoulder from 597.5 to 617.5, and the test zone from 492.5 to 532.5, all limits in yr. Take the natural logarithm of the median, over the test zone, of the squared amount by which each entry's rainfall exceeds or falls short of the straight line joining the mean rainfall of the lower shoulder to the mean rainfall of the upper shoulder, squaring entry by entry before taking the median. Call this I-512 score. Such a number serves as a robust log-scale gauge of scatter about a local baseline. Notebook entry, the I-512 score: -2.7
